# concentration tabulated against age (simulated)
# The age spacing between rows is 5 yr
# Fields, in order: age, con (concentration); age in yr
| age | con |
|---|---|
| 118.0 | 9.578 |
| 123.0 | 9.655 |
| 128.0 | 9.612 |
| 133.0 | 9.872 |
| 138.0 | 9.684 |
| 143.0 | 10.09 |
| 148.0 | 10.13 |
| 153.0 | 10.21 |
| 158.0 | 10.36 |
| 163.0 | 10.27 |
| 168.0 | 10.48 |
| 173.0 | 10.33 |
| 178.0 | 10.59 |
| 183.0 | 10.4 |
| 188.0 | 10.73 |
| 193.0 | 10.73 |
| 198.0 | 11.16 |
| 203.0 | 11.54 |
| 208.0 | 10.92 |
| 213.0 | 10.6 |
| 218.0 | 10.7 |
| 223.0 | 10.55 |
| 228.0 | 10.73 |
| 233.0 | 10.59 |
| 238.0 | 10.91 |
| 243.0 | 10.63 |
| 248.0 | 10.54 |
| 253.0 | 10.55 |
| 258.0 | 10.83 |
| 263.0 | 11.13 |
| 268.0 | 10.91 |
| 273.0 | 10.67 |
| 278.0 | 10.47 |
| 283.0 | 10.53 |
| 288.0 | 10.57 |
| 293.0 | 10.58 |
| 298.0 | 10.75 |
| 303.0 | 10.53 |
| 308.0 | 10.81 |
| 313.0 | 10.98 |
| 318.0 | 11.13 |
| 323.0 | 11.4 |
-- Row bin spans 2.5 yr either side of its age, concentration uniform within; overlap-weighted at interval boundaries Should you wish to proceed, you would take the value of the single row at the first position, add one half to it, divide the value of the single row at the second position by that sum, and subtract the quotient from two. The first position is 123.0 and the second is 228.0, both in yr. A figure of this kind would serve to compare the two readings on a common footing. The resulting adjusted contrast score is 0.94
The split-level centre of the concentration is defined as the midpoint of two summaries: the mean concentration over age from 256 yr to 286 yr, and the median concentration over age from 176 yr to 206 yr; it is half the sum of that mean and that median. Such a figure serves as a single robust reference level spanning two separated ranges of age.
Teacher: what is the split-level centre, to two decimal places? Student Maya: 10.74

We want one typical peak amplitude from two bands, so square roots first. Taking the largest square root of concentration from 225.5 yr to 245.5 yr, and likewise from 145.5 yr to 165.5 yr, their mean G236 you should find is 3.26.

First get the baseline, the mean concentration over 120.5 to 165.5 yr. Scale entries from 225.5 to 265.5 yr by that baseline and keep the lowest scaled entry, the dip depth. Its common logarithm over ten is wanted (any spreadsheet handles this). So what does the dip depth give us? 0.0023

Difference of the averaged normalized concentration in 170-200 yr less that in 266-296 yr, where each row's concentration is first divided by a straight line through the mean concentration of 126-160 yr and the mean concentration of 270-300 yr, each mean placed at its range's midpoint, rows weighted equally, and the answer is 0.043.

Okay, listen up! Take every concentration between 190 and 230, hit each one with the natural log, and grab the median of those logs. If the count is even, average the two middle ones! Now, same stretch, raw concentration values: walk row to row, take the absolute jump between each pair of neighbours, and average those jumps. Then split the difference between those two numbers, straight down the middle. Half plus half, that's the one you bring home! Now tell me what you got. 1.34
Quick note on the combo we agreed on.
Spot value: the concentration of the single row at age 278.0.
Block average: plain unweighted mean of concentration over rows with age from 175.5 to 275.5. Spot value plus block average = 21.2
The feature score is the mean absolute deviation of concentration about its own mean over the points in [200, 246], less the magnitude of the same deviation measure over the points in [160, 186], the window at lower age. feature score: 0.12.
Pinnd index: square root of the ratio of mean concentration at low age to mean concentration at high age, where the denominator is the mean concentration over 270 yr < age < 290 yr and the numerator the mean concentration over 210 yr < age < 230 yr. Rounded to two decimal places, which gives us 1.00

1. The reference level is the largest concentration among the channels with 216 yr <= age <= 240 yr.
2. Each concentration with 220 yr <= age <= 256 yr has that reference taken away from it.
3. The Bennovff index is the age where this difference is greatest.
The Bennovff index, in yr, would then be 238.0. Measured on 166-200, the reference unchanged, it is 198.0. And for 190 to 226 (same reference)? 203.0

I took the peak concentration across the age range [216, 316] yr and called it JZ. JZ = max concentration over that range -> 11.13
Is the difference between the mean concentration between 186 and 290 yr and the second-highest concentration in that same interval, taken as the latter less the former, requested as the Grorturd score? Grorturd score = 0.40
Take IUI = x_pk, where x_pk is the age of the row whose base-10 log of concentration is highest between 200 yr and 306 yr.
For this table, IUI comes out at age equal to 203.0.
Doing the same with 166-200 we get 198.0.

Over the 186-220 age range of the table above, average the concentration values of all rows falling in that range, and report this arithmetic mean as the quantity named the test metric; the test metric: 10.9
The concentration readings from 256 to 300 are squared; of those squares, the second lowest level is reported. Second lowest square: 110.9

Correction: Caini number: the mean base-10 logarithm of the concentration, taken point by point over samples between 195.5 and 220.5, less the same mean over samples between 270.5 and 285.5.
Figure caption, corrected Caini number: 0.017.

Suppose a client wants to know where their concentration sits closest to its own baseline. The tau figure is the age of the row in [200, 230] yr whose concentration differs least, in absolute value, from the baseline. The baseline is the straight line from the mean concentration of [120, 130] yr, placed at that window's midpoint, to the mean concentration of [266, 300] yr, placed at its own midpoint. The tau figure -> 223.0 yr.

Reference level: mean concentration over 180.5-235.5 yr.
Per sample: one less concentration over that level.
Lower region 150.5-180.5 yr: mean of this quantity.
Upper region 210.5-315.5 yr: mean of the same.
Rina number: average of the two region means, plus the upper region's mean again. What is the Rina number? 0.032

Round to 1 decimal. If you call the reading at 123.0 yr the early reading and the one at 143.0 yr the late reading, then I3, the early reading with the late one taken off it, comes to -0.4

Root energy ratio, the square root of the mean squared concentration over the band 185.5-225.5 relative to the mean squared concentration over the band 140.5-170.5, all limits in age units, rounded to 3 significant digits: 1.06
